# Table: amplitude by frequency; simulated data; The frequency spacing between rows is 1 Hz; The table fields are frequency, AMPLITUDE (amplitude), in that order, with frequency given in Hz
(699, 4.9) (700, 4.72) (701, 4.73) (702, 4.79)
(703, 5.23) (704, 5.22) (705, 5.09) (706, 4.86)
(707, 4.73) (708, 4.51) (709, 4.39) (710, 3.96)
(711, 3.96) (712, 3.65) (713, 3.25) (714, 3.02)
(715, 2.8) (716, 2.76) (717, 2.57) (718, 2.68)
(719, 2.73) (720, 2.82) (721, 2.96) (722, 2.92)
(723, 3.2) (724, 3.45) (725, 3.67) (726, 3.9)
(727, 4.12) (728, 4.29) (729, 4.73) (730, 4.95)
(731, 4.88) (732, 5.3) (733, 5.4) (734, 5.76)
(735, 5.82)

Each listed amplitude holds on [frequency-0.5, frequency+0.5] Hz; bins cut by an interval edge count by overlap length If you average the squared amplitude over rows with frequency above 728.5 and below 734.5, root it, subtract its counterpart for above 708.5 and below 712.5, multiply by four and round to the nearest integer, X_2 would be 5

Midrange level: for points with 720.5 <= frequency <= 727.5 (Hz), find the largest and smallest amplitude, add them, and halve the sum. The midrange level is 3.5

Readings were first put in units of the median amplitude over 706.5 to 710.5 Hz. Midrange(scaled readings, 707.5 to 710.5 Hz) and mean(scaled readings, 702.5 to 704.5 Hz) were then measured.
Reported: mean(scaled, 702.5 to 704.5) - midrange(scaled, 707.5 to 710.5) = 0.22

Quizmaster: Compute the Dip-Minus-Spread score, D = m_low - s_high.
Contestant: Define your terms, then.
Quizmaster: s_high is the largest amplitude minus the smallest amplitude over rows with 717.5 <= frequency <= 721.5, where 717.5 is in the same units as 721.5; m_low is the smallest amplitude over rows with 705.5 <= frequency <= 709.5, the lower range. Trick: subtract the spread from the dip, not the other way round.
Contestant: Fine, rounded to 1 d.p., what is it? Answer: 4.1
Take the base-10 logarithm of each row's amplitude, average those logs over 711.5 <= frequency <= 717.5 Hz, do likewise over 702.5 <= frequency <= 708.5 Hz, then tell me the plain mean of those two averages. 0.58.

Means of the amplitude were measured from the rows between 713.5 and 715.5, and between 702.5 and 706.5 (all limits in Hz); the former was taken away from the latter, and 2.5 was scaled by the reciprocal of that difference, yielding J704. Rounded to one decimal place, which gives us 1.1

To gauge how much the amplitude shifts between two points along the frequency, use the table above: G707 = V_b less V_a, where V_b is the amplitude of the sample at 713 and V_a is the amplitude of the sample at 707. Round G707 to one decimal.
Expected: -1.5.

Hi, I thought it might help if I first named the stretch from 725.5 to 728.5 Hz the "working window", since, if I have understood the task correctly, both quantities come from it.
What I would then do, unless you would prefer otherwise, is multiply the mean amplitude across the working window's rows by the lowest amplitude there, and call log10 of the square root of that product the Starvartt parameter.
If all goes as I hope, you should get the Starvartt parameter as 0.60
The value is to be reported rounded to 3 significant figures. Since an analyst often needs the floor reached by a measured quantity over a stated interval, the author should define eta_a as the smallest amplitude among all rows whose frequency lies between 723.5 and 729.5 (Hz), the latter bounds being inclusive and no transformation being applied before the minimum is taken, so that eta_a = 3.45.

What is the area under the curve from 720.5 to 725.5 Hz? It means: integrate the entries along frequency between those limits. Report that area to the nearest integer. 16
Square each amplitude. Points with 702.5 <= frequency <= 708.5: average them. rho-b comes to 24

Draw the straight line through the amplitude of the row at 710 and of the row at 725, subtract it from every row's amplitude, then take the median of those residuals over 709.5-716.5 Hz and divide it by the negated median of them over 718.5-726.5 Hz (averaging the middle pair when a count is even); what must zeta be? -1.0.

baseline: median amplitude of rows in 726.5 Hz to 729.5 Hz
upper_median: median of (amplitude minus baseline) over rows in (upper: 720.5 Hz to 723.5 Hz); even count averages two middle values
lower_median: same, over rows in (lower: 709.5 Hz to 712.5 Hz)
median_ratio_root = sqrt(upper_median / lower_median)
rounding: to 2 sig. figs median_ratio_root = 2.0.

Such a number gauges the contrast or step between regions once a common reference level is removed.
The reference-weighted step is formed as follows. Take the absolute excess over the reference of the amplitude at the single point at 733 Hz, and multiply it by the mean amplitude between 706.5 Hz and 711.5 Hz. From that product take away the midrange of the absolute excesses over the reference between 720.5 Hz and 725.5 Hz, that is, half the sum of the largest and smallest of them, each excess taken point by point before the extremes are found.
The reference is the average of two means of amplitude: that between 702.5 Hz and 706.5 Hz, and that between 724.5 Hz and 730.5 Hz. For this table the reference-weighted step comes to 1.7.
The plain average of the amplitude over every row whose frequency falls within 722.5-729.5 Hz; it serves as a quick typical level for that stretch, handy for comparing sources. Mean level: 3.9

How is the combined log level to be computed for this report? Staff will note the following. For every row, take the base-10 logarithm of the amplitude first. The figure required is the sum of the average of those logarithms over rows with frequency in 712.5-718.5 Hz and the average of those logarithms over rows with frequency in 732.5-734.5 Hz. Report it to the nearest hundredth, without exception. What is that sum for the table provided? 1.20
